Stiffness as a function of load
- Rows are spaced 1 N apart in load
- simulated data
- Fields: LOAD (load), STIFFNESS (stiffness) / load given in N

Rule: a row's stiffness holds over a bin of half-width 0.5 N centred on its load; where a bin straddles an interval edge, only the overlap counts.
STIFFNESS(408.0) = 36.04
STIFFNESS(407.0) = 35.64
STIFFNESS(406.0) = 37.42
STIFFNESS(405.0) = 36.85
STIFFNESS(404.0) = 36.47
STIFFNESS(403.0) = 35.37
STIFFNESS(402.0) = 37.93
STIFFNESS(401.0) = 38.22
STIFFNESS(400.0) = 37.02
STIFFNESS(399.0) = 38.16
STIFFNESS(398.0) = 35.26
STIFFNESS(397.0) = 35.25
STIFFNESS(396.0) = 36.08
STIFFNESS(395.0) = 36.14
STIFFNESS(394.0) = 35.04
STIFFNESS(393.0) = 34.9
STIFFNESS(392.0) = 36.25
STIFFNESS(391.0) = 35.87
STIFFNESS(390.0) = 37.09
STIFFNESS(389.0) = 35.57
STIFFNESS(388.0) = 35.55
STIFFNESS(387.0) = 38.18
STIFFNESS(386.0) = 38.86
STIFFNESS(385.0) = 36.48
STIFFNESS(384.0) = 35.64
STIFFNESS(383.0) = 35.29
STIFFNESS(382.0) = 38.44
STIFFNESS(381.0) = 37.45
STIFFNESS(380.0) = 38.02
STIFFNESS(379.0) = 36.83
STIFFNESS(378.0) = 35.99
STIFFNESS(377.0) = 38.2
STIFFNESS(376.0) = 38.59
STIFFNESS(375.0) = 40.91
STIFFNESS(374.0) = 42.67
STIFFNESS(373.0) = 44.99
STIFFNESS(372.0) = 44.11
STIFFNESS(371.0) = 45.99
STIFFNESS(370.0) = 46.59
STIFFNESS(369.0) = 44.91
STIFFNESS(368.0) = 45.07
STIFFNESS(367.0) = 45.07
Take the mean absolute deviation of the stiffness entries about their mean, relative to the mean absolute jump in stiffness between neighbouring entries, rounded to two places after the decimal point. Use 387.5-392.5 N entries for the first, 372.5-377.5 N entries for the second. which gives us 0.28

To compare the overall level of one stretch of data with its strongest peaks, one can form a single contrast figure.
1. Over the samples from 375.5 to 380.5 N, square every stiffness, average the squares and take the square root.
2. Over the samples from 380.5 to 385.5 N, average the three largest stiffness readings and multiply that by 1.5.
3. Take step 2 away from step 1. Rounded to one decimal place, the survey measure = -18.6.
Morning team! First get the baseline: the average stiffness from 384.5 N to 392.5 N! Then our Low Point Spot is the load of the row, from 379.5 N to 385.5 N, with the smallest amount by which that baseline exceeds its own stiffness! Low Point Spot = 382.0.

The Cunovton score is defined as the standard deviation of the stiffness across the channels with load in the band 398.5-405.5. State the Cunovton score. 1.0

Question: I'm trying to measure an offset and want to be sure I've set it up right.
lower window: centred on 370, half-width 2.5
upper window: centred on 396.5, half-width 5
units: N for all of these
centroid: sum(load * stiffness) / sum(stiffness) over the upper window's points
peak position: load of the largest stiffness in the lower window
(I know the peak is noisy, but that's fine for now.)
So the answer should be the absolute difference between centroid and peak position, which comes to 26.6 N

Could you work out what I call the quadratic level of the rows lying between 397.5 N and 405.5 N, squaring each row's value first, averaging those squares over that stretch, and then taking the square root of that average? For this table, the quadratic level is 36.9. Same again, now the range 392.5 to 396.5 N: 35.5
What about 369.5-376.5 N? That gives 43.5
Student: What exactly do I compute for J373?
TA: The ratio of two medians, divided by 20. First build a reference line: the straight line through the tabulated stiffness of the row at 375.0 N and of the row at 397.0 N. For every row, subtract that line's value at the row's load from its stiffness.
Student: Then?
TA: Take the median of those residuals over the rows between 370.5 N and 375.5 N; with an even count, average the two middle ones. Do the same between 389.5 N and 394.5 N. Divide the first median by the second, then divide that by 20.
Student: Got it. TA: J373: -0.13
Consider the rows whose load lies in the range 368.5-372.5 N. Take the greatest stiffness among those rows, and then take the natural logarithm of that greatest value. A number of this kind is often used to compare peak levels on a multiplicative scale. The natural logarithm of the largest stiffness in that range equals 3.84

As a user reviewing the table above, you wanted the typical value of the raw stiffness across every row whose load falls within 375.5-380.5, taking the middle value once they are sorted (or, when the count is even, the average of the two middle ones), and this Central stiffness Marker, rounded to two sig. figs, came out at 38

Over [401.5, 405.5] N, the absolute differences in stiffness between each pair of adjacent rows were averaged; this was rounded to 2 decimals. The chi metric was 1.35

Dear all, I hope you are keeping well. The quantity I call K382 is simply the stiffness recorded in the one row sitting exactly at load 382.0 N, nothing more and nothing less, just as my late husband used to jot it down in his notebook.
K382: 38.44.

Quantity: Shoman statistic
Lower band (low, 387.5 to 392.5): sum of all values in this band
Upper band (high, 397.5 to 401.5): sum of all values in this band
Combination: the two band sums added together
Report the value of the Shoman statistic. 329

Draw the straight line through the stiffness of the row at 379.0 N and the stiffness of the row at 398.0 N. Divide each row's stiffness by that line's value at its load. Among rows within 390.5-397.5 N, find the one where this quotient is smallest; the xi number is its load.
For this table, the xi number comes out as 393.0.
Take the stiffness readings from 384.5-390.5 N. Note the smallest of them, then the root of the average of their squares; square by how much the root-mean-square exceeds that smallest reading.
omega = 2.0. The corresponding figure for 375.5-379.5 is 2.0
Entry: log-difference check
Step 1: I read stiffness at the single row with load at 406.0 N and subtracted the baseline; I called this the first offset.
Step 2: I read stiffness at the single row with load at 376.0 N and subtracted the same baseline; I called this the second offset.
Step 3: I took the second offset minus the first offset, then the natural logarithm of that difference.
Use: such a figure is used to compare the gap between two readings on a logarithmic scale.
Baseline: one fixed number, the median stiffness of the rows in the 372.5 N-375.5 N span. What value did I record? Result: 0.16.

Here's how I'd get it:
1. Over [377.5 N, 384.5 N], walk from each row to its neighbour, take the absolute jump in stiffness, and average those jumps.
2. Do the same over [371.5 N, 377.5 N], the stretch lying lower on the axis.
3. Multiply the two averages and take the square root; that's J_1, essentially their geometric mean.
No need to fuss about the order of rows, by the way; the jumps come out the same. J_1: 1.35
